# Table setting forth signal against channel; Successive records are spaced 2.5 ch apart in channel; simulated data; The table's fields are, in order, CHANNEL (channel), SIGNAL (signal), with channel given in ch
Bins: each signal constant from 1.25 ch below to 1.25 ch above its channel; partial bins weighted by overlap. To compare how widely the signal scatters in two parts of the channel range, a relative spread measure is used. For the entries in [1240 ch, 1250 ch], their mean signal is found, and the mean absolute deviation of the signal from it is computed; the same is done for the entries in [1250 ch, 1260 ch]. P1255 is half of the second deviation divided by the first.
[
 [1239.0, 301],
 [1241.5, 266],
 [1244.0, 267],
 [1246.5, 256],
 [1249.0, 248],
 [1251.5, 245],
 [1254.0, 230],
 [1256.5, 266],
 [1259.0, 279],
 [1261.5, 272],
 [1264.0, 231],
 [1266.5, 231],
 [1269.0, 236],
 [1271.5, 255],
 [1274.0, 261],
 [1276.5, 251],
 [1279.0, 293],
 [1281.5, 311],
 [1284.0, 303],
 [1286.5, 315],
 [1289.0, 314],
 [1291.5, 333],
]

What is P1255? 1.21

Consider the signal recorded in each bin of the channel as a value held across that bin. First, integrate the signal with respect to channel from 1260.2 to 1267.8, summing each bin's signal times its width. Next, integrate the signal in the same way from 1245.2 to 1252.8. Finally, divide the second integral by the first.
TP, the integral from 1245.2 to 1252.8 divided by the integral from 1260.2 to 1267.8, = 1.02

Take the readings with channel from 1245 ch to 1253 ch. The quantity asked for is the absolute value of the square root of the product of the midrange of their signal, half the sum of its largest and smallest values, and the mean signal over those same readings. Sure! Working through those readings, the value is 250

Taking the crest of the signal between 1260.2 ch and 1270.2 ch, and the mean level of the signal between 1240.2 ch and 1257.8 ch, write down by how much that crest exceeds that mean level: 18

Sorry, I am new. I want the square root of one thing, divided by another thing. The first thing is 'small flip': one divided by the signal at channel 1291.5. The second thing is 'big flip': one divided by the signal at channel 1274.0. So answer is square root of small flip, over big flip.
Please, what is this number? 14.3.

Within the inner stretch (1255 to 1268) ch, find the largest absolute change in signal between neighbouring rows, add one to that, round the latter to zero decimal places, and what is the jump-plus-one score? 42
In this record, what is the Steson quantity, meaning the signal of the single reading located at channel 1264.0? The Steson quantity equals 231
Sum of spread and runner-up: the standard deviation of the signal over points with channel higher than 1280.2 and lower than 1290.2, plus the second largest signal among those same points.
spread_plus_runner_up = 319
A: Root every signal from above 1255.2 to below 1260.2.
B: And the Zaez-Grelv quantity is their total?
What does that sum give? 33.0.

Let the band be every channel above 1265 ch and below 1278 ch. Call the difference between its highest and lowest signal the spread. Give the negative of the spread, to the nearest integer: -30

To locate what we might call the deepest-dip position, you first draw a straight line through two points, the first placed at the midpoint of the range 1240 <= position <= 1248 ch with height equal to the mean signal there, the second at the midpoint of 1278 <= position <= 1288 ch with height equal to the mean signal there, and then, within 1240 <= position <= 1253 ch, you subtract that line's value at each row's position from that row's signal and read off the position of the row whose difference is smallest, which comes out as 1251.5 ch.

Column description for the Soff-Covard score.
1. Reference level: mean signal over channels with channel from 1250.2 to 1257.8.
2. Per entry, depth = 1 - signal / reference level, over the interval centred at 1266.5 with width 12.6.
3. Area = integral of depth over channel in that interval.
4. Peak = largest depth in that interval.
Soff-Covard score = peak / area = 0.64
